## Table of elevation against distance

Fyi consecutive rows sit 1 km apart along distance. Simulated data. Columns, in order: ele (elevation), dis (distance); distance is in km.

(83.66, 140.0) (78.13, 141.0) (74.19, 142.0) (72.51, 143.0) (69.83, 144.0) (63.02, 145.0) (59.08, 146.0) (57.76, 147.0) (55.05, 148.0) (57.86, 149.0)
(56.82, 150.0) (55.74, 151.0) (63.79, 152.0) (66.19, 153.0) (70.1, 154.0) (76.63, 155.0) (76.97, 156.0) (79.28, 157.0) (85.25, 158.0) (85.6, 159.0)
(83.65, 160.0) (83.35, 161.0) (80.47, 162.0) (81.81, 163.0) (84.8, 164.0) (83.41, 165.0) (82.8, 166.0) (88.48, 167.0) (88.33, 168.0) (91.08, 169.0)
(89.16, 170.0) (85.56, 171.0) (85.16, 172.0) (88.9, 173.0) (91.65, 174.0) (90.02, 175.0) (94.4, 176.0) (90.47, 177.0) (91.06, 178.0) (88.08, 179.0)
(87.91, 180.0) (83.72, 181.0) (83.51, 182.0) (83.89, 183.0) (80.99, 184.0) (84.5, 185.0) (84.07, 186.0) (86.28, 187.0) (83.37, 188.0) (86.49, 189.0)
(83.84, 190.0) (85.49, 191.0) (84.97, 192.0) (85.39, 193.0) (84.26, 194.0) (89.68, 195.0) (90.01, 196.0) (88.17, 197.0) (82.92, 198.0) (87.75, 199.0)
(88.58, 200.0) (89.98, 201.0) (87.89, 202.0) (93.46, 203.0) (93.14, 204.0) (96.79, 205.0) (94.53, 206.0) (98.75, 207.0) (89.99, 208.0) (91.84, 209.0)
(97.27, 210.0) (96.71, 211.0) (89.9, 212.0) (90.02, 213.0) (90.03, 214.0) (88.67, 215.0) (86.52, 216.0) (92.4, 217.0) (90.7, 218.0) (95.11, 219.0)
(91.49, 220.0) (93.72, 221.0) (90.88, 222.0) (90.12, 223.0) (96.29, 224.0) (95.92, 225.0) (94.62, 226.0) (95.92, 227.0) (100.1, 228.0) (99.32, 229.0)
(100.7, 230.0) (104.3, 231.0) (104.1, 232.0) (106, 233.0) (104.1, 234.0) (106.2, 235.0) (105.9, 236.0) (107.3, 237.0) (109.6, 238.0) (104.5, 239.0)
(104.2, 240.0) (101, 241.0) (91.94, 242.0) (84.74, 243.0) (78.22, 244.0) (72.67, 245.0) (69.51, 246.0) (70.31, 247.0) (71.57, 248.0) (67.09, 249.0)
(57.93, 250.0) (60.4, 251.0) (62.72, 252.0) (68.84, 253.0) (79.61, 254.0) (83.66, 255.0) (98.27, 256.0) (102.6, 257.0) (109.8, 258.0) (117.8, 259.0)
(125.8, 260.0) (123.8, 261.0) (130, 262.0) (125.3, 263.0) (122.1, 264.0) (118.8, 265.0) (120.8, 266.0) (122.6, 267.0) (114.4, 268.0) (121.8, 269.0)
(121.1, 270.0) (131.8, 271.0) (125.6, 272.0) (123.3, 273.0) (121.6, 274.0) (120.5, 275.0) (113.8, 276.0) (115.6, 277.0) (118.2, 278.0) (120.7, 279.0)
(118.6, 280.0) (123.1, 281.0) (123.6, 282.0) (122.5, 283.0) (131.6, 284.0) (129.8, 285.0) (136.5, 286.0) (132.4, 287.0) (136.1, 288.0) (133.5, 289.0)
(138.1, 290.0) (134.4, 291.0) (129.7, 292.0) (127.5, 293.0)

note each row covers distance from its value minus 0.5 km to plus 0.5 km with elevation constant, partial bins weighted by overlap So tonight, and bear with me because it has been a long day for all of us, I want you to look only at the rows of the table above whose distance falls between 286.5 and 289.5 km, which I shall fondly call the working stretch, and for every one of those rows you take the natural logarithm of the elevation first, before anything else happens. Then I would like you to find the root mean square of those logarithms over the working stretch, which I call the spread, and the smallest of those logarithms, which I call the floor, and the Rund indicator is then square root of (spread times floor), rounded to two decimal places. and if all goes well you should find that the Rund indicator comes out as 4.89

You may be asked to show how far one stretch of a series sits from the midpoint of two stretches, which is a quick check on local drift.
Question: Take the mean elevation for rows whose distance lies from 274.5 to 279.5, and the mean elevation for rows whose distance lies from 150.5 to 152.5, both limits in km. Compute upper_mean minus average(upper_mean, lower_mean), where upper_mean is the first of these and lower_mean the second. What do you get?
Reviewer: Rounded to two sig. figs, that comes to 29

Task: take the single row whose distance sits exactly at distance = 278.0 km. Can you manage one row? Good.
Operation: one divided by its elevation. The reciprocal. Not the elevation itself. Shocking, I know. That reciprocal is 0.0085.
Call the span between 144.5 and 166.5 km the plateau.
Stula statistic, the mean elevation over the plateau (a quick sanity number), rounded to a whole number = 72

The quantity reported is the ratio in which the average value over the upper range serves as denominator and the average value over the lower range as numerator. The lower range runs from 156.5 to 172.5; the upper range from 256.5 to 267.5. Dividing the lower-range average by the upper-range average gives 0.71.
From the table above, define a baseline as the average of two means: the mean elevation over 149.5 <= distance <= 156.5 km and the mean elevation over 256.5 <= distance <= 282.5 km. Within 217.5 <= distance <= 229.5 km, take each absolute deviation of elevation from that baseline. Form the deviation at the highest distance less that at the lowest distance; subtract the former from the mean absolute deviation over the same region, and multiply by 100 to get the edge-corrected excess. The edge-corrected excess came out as -11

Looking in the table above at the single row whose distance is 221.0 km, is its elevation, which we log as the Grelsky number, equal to 93.72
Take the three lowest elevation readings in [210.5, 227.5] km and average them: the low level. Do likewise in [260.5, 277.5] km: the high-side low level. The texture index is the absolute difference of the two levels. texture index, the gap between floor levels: 26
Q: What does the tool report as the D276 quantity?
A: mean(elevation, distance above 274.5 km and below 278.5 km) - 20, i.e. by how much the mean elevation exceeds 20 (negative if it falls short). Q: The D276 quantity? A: 97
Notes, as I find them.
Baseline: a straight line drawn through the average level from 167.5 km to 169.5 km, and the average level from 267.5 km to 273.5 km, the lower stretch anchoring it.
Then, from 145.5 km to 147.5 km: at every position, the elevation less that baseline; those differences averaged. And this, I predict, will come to -24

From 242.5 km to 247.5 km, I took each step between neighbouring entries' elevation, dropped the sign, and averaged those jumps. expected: 4.0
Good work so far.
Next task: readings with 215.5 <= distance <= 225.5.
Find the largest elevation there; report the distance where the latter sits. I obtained 224.0 km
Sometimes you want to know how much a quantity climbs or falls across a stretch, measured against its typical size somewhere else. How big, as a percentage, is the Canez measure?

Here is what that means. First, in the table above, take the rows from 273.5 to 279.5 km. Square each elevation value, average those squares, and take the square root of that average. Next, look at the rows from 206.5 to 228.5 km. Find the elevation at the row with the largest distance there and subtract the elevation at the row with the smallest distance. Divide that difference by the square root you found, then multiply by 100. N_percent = 1.1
